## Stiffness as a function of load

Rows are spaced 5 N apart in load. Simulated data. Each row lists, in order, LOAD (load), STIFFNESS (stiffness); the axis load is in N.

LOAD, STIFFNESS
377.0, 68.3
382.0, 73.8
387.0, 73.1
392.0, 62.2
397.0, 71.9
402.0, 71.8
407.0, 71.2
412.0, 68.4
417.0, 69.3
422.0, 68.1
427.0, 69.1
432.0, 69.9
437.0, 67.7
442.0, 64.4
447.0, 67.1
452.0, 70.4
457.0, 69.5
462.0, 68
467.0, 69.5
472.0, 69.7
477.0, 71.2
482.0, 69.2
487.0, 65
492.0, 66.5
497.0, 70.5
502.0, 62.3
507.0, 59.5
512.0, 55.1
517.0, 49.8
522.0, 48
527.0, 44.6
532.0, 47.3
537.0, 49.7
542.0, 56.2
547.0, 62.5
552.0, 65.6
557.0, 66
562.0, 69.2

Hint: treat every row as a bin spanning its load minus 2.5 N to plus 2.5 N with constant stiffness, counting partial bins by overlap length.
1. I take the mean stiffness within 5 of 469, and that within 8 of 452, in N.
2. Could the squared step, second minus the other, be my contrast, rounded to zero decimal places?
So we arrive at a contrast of 0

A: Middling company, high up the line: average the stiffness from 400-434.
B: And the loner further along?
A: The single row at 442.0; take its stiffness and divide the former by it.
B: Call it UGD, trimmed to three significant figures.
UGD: 1.08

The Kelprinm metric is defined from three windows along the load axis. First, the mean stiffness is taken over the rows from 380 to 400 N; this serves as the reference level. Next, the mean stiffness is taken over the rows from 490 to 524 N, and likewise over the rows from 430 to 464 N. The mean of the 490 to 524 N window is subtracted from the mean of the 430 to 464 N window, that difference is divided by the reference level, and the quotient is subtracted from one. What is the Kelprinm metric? 0.87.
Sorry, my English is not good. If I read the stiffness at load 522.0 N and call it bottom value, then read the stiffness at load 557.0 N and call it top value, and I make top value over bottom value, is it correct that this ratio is 1.4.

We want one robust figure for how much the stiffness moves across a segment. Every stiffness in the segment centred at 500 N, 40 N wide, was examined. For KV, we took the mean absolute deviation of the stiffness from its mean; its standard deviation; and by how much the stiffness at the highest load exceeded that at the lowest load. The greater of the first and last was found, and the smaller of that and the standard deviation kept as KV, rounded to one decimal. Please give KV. 5.6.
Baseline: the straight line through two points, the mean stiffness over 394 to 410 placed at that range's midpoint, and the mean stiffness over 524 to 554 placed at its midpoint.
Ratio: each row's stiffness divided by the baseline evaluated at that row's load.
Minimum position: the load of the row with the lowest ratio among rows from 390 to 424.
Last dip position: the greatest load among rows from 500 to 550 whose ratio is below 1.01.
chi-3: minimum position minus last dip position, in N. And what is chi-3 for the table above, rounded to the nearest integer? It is -145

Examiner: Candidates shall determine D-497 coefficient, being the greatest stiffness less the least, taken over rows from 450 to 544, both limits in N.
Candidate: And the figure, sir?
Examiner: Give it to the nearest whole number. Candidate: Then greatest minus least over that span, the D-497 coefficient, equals 27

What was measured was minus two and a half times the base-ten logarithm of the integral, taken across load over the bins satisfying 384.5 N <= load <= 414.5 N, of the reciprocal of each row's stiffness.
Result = 0.913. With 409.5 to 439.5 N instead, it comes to 0.900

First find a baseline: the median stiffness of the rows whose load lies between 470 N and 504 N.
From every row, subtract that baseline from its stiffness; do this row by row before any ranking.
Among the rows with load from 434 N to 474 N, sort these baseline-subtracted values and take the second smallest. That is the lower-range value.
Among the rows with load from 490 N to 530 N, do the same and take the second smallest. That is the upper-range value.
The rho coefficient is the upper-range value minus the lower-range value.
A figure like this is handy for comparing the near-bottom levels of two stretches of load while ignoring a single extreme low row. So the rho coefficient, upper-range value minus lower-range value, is -19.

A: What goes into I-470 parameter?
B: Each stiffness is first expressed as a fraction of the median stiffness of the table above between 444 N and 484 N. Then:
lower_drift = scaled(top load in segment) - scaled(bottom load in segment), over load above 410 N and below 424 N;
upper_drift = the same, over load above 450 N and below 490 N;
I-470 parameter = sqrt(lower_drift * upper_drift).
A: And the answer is 0.02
